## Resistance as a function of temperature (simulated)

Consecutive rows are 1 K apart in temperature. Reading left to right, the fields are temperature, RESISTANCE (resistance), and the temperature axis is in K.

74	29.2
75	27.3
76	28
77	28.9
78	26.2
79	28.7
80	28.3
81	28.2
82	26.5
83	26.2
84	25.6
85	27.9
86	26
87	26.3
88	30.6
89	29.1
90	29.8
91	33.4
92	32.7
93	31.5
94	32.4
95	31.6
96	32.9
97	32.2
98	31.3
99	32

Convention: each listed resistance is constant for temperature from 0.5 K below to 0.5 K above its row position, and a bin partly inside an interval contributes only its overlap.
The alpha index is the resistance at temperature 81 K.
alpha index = 28.2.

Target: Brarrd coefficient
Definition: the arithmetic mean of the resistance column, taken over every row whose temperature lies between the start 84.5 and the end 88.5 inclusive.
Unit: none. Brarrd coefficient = 27.7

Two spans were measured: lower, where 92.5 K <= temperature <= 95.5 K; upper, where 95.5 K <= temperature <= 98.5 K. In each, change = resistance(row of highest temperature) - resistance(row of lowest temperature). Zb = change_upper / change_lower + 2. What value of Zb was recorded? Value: -14.0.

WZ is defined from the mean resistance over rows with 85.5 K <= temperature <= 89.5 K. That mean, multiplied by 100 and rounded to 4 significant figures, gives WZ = 2800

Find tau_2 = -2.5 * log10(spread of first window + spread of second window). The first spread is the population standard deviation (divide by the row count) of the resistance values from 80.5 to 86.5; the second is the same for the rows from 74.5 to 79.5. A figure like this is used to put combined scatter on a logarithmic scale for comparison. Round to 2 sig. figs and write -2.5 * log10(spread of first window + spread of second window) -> -0.73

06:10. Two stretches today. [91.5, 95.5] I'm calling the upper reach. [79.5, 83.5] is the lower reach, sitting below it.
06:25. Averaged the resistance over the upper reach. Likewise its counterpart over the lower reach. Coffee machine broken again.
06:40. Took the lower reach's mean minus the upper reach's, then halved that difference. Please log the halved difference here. -2.4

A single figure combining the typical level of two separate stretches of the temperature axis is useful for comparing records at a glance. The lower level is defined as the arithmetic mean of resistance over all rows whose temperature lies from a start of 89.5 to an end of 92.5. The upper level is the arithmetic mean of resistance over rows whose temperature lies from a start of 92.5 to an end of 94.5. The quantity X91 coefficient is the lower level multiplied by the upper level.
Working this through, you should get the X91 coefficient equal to 1021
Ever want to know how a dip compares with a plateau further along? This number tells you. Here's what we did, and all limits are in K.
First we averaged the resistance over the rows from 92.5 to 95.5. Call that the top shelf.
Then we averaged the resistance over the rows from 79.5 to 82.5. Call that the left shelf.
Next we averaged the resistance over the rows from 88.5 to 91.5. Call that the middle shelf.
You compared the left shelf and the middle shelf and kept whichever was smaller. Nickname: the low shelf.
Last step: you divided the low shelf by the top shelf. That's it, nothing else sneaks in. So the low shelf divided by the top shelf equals 0.869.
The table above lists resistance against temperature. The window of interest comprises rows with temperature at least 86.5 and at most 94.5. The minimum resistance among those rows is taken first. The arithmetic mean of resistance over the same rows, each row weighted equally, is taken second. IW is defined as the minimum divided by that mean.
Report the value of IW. 0.856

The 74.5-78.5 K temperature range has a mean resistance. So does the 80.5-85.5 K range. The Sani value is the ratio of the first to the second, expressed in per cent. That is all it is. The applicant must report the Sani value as 103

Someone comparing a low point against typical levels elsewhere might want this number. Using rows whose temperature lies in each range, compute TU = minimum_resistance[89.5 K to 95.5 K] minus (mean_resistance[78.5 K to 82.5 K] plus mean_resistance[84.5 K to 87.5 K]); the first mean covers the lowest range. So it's -24.9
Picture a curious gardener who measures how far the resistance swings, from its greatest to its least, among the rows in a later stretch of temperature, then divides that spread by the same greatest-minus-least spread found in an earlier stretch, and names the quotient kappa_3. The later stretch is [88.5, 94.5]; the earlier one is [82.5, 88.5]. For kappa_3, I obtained 0.86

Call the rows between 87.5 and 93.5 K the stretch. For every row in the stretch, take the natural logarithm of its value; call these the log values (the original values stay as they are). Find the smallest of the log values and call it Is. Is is 3.37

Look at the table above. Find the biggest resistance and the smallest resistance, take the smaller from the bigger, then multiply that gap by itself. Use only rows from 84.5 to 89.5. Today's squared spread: 21.2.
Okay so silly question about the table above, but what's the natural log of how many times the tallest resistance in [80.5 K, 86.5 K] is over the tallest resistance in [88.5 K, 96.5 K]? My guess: -0.17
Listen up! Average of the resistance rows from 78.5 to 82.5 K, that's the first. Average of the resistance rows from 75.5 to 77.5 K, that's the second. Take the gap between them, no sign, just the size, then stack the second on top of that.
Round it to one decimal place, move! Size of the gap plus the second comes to 29.0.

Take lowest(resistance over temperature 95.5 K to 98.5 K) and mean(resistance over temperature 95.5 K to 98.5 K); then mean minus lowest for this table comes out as 0.83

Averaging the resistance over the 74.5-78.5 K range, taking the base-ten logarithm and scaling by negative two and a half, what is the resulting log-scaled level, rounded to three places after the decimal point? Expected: -3.602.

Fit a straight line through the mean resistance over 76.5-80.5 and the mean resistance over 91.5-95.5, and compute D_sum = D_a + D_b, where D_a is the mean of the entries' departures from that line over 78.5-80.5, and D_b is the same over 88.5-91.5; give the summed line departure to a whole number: 0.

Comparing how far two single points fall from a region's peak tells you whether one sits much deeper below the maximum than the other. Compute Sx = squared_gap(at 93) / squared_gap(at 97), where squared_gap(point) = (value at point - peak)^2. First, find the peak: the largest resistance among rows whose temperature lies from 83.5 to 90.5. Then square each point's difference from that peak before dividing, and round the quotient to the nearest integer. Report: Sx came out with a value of 0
